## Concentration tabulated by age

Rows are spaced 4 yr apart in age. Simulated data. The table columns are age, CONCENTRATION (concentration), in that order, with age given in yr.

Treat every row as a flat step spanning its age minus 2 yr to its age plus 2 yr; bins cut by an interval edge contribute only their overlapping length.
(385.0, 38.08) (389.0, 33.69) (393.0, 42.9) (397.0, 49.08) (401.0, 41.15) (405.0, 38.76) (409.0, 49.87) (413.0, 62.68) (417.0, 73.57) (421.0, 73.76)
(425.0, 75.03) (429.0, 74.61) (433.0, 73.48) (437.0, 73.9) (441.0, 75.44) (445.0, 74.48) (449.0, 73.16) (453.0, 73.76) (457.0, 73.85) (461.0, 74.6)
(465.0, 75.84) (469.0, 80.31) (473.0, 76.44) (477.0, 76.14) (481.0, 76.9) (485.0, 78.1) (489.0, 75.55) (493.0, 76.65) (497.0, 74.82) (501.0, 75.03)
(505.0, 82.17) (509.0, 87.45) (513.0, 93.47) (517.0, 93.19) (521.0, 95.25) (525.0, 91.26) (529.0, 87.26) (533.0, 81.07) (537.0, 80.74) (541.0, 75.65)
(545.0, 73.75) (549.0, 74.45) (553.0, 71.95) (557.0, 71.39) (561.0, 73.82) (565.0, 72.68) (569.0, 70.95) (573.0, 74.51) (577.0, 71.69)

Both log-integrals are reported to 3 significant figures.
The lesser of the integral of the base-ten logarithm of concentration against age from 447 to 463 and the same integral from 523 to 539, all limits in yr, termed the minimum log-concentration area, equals 29.9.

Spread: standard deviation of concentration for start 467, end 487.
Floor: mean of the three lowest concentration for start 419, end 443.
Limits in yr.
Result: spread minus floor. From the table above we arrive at -72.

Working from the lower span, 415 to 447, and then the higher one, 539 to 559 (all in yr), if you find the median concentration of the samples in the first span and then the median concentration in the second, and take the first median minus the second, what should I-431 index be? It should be 0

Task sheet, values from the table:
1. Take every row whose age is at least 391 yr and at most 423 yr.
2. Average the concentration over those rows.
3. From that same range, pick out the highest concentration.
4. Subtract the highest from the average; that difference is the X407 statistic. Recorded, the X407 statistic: -19.8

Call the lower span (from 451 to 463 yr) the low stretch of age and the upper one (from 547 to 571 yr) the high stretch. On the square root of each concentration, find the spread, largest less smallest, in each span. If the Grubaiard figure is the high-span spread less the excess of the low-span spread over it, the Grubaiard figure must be 0.36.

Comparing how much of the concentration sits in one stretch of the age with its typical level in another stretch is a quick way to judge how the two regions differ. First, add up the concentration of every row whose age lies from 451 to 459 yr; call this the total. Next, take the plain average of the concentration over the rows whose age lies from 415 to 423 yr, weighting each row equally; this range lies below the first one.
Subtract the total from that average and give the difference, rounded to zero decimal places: -74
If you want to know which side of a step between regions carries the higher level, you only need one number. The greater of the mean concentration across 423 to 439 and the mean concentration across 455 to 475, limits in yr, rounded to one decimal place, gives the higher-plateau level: 76.2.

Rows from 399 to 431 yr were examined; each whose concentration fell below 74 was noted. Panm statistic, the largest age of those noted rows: 421.0 yr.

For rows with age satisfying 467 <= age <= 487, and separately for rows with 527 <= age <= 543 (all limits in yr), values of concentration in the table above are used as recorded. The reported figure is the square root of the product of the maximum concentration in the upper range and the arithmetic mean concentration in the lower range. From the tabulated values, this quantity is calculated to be 82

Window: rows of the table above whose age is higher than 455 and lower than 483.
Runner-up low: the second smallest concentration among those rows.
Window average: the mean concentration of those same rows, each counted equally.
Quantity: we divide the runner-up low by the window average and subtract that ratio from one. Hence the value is 0.022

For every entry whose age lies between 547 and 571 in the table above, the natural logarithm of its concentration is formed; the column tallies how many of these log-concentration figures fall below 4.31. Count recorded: 5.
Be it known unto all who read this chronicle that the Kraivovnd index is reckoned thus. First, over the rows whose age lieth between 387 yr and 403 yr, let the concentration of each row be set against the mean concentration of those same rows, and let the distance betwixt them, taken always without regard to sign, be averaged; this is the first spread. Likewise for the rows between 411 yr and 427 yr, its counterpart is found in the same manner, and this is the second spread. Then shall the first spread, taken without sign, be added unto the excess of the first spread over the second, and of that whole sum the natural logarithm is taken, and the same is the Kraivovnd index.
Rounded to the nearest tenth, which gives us 1.5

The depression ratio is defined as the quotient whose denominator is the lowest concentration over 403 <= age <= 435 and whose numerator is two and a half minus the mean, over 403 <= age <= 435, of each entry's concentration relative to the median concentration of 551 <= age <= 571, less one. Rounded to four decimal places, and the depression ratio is 0.0669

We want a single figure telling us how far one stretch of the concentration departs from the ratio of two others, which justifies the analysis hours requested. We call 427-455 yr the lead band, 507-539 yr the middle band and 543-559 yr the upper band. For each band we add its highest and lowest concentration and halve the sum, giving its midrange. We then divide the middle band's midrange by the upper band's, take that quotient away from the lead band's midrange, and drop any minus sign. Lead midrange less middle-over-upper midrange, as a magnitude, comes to 73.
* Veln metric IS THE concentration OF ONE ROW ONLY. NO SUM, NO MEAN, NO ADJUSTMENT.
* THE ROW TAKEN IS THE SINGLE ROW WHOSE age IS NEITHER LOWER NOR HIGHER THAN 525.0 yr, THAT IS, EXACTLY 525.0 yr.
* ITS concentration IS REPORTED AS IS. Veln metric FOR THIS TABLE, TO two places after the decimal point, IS 91.26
